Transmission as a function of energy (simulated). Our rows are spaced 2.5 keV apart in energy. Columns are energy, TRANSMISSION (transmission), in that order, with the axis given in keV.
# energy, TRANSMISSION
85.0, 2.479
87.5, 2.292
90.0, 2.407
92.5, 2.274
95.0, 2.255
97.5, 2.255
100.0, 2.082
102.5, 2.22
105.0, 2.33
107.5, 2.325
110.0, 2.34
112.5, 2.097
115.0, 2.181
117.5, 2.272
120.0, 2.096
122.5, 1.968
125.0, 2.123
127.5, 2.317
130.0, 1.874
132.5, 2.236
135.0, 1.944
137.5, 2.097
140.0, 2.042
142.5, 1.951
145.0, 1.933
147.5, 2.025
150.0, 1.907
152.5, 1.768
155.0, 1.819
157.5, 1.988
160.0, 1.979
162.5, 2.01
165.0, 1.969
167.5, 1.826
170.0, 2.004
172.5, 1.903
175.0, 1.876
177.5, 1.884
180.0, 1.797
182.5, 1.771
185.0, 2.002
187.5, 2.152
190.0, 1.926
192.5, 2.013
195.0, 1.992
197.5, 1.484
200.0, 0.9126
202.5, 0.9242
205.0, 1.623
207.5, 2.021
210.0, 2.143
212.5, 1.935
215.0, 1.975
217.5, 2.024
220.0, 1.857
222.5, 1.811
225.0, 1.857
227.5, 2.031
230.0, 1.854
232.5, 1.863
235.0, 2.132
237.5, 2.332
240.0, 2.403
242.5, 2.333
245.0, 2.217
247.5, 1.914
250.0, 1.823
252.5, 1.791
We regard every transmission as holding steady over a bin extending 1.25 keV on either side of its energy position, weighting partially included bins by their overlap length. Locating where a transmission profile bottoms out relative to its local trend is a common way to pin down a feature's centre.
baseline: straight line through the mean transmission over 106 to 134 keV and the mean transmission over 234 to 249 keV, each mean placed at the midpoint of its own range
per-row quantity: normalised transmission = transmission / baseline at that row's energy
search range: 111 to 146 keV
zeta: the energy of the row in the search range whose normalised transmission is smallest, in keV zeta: 130.0 keV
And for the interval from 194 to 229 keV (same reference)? 200.0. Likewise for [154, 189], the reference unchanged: 182.5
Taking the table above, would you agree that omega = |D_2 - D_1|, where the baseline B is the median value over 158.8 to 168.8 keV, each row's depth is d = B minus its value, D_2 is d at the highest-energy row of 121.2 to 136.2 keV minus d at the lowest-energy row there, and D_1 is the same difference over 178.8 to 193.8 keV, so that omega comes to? 0.24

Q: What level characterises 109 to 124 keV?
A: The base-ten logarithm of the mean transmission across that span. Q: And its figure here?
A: 0.334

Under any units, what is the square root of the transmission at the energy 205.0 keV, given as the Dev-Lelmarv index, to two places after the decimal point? 1.27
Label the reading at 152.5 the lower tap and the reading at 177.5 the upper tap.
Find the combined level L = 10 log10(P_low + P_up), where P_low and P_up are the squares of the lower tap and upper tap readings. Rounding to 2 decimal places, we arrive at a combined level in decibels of 8.24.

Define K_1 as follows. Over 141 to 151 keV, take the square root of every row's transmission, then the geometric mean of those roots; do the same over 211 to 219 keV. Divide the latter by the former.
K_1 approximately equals 1.006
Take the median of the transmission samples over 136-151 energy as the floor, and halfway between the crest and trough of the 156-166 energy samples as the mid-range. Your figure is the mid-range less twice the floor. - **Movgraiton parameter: -2.0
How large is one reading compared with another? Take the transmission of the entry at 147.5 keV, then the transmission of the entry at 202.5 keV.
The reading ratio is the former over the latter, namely 2.2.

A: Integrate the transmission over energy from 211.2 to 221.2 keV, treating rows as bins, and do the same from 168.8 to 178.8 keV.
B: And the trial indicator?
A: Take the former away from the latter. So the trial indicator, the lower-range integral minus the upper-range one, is 0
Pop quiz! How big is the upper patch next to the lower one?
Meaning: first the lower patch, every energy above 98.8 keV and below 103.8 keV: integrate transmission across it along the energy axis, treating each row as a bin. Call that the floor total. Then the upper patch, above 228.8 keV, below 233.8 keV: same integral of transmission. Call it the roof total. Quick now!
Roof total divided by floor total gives 0.86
